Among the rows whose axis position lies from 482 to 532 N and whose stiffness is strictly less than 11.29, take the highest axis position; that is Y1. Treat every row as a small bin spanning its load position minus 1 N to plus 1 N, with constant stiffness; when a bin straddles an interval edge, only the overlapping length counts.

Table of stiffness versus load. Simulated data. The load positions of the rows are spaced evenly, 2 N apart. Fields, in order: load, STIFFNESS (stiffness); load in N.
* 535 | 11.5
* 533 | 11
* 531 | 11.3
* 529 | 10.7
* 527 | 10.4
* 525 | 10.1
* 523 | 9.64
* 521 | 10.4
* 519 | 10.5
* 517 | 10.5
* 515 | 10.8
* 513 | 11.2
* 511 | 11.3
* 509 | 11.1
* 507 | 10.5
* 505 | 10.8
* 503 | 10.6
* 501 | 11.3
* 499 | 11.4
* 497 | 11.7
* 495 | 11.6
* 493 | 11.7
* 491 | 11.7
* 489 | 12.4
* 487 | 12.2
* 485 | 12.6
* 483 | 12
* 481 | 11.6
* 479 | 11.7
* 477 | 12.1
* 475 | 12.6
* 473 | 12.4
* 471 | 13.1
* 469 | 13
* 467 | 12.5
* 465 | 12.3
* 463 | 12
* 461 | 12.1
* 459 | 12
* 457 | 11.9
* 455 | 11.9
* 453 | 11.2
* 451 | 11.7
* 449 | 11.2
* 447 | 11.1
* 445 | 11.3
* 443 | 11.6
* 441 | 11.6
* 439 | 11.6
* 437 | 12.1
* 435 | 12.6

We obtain 529 N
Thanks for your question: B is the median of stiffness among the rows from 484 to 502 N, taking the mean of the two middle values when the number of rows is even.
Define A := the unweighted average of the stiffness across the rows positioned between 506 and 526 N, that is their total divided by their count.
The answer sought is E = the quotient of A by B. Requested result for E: 0.91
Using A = 10.6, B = 11.7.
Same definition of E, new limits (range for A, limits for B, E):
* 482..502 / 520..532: 1.14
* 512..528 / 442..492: 0.87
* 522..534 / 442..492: 0.88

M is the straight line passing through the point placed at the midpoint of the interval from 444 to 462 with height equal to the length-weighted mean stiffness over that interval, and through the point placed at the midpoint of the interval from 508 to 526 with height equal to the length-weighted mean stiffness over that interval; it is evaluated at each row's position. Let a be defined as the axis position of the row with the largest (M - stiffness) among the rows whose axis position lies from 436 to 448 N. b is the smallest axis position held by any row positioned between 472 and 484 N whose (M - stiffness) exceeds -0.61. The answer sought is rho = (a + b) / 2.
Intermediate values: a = 447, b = 479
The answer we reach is 463 N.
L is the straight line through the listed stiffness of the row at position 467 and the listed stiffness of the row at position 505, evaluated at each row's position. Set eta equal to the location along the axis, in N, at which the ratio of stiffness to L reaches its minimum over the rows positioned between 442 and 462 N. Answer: 447 N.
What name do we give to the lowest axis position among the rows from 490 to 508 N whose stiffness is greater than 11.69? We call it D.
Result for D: 491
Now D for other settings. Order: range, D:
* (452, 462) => 455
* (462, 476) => 463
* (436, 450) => 437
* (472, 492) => 473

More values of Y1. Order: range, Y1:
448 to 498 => 453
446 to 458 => 453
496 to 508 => 507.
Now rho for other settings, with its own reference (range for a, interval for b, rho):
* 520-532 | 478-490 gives 501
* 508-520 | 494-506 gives 508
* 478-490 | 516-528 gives 499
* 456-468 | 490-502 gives 478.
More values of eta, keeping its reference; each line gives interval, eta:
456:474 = 457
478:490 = 481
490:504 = 503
